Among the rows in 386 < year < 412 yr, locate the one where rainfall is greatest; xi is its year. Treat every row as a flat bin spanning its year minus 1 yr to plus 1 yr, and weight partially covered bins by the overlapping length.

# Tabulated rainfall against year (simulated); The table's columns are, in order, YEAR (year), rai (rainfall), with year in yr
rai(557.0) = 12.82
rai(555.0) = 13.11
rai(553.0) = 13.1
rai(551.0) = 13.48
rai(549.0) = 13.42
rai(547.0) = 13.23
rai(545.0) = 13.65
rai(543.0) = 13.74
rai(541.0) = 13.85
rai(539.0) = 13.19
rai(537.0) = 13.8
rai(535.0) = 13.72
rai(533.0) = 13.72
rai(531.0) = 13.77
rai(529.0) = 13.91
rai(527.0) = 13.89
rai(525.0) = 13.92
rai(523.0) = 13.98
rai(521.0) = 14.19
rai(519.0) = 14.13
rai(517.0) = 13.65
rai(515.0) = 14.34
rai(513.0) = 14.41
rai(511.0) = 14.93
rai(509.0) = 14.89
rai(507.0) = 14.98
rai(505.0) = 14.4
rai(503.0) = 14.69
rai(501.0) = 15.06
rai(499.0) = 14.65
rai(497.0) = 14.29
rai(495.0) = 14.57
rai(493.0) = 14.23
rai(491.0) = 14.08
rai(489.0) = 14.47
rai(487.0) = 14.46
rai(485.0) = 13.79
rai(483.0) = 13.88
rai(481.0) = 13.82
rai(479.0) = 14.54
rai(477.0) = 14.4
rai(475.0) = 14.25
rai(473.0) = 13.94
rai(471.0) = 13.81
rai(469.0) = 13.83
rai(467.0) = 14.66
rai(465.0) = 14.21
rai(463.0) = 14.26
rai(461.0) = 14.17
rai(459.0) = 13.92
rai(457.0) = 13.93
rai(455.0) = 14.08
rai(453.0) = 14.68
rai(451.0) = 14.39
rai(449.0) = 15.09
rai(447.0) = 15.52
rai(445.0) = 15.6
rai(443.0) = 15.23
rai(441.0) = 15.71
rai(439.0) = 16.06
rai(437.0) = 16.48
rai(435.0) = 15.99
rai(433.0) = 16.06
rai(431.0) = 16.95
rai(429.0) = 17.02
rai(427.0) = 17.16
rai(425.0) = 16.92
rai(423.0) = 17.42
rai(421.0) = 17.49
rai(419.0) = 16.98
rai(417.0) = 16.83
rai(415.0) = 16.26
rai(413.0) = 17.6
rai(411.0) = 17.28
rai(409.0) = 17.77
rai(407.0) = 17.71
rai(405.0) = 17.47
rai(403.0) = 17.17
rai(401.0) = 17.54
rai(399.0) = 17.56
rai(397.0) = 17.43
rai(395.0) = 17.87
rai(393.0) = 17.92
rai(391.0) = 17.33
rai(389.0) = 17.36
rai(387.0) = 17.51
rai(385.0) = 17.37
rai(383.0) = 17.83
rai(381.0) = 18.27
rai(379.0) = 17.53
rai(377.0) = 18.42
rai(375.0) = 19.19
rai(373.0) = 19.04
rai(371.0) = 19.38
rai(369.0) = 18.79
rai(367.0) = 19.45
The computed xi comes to 393.0 yr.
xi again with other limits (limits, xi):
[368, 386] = 371.0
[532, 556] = 541.0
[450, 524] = 501.0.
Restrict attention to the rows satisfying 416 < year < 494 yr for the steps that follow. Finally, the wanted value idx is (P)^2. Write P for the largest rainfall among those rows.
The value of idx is 306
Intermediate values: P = 17.49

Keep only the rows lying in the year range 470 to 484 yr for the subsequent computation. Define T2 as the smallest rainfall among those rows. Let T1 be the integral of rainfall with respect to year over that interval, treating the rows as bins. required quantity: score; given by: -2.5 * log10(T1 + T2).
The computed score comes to -5.8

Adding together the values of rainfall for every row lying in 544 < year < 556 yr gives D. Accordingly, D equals 80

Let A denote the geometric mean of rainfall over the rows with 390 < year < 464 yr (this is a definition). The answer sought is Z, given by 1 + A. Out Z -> 17.3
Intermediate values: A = 16.3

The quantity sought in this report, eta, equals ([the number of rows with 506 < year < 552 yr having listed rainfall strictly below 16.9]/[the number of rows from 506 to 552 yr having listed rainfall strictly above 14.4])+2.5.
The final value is 8.25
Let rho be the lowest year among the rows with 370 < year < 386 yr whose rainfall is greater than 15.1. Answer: 371.0 yr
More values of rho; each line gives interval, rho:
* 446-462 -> 447.0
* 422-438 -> 423.0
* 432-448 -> 433.0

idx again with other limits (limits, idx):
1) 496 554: 227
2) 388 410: 321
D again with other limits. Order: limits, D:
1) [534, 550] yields 109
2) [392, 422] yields 261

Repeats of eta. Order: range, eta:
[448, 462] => 6.00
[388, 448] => 2.83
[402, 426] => 2.67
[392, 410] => 2.50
